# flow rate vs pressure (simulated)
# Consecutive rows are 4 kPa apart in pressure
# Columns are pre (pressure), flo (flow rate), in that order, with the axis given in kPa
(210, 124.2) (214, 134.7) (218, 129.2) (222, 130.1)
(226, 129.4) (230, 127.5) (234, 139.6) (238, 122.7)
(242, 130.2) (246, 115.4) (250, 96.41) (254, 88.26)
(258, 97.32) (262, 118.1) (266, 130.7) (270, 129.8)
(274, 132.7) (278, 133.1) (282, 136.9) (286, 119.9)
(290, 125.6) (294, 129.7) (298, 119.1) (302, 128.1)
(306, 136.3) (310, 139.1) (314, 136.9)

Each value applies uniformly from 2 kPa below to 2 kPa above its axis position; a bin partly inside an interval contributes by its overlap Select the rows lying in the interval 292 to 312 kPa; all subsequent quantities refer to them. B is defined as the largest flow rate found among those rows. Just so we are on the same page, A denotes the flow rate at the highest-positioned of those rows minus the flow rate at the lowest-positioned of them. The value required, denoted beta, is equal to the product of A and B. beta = 1308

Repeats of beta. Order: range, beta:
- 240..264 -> -1575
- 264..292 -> -698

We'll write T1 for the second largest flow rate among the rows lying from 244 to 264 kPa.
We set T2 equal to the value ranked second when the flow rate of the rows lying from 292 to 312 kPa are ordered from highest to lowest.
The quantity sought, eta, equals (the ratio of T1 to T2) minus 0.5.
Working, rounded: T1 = 115.4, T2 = 136.3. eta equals 0.35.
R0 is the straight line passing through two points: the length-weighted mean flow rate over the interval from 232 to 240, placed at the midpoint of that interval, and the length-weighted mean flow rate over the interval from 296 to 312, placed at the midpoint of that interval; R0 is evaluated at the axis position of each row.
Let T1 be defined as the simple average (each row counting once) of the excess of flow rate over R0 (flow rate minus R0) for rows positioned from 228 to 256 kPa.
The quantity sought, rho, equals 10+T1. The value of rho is -4.0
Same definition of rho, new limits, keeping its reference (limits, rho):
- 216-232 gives 7.8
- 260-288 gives 7.9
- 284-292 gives 2.0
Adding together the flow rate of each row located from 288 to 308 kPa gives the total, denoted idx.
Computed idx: 639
